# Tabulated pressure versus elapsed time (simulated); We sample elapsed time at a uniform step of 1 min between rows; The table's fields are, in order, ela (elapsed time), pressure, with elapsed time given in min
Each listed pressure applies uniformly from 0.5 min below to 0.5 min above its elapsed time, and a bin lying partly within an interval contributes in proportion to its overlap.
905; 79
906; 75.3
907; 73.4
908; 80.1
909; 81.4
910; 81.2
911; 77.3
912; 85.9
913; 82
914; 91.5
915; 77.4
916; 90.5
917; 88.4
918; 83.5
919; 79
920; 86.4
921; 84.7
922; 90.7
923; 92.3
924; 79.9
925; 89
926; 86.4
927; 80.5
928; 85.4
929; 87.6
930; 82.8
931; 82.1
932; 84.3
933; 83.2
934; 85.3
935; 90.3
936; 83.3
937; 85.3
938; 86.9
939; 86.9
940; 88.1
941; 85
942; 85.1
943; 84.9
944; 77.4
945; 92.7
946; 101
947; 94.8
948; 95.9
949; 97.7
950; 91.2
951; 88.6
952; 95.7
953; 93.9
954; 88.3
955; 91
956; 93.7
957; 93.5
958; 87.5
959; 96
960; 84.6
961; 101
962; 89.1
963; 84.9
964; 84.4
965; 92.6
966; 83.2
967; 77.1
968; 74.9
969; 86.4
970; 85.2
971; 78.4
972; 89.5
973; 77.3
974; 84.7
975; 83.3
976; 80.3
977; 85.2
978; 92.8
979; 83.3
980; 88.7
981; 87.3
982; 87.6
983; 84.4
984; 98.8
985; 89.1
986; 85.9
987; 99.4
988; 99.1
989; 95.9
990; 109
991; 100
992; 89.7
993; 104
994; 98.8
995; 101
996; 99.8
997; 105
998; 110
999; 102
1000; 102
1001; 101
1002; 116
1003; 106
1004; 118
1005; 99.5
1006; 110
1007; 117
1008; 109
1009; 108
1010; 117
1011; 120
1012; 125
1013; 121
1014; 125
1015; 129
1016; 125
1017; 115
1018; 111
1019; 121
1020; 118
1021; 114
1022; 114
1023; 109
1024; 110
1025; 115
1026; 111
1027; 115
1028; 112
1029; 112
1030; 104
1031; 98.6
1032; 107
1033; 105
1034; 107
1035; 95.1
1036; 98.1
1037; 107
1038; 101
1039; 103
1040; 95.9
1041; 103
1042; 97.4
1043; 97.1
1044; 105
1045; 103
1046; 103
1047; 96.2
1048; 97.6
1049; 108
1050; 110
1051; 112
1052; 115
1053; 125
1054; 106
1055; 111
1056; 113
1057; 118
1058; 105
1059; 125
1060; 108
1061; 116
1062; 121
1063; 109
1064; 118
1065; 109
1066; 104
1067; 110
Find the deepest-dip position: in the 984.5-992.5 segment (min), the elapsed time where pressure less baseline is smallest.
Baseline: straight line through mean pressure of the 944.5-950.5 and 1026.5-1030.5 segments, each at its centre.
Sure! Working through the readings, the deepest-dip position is 986 min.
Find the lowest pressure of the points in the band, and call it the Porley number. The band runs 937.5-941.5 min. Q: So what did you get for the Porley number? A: 85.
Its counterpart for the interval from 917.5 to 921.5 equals 79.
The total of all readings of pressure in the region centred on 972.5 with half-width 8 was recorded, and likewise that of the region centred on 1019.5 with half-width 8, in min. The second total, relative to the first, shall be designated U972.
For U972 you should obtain 1.40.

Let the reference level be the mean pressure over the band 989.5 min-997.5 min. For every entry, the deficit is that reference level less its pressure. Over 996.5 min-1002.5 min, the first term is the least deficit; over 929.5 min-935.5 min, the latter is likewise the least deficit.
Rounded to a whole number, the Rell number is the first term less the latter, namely -26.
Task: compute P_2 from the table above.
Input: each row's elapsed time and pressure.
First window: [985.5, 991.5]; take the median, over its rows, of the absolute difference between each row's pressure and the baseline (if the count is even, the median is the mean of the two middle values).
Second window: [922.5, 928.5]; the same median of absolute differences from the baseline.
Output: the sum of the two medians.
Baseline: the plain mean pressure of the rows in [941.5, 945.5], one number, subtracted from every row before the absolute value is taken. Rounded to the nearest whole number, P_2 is 18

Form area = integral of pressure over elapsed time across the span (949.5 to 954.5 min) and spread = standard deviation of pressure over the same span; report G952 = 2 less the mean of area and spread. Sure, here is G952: -228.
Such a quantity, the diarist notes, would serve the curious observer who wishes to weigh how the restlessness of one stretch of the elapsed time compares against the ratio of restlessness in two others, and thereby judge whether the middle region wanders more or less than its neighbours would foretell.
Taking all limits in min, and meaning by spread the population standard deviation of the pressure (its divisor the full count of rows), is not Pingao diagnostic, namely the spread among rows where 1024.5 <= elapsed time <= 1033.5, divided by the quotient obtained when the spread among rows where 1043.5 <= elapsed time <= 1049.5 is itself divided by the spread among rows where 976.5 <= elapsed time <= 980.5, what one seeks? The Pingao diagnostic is 5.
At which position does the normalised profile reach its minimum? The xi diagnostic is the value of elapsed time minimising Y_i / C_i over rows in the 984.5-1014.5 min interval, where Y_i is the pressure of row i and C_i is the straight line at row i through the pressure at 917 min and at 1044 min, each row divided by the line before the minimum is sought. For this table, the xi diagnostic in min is 986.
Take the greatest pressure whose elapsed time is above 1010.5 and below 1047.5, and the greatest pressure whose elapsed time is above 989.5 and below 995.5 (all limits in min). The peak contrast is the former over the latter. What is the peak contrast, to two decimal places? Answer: 1.18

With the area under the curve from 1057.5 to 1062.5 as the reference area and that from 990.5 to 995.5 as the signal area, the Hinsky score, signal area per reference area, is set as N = 0.86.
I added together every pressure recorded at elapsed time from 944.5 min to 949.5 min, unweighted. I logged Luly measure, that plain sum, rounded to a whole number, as 482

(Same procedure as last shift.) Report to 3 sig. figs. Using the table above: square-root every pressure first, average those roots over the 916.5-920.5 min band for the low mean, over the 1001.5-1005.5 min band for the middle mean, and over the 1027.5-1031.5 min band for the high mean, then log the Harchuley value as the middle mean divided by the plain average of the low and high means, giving 1.07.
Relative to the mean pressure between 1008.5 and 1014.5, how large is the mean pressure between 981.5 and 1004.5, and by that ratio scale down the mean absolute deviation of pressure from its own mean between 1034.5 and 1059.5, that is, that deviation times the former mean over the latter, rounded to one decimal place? 8.0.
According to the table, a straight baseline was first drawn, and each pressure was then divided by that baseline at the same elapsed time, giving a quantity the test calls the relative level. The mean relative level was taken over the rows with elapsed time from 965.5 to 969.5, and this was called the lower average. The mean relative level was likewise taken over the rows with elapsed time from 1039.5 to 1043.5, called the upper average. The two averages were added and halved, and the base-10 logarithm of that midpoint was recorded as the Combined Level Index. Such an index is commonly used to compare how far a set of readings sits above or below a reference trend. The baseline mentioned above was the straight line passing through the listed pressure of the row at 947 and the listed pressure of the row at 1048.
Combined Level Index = -0.03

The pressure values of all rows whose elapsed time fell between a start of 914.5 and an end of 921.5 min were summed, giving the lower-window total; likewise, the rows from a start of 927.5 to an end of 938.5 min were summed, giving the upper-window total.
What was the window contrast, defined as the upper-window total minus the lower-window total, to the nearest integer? 347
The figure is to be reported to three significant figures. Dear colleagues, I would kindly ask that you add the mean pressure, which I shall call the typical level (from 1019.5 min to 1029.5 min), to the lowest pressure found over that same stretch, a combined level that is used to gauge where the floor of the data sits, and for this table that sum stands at 222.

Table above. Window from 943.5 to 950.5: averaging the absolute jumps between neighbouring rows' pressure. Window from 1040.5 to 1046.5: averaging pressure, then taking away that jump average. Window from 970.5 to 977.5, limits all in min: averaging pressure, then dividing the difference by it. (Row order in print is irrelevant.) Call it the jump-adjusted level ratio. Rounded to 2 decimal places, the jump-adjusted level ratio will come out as 1.15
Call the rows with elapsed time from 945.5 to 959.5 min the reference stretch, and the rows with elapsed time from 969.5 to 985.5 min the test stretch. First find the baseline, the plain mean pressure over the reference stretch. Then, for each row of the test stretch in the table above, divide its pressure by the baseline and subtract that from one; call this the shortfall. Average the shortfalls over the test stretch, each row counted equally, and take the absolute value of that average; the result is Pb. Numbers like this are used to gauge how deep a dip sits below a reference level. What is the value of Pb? 0.080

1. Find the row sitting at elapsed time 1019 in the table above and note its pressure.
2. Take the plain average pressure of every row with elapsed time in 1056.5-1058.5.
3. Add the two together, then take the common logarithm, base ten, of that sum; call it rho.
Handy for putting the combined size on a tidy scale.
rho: 2.37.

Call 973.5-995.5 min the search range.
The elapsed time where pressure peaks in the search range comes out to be 990 min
